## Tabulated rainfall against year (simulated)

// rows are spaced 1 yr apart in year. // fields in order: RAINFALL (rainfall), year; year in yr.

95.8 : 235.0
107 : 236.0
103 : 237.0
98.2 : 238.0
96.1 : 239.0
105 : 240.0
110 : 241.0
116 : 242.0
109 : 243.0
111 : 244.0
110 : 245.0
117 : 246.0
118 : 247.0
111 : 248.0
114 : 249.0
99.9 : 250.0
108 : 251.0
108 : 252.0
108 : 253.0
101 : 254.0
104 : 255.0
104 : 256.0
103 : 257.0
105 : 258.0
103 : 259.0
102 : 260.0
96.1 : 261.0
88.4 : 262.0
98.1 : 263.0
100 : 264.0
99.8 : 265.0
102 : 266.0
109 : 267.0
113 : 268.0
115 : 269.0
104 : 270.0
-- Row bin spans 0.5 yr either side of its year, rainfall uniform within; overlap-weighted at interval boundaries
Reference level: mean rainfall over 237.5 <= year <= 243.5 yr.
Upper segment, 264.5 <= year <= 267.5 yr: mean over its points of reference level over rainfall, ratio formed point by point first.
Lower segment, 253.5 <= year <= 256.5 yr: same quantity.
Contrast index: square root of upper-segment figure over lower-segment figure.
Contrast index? 1.00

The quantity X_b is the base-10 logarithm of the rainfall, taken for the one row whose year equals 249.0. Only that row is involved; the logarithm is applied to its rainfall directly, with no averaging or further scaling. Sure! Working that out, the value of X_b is 2.06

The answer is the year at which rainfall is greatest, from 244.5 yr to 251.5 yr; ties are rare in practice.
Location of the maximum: 247.0 yr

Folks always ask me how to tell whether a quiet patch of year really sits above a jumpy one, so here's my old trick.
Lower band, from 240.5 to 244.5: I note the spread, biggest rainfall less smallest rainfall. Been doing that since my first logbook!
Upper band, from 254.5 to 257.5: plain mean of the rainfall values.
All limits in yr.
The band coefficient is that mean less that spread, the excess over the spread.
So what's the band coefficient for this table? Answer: 97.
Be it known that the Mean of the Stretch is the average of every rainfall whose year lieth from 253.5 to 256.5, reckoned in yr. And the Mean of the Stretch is 103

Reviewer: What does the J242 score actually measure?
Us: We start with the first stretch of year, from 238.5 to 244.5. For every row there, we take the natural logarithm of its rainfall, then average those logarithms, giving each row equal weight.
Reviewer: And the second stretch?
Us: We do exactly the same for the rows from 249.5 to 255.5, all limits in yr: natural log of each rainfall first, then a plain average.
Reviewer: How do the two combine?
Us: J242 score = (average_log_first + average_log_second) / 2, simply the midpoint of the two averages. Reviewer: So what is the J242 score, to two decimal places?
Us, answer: 4.67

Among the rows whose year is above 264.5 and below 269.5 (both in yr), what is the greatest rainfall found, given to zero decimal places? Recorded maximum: 115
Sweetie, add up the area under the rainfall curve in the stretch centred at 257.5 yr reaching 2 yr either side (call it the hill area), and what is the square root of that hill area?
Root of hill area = 20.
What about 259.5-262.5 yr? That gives 17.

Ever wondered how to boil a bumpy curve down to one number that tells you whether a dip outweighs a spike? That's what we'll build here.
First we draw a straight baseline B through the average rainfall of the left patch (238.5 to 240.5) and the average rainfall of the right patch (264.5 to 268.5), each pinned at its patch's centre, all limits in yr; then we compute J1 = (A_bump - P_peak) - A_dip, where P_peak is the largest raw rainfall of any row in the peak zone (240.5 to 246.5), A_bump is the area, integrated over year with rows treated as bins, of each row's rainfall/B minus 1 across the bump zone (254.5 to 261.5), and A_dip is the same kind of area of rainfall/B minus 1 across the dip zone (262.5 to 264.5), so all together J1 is -117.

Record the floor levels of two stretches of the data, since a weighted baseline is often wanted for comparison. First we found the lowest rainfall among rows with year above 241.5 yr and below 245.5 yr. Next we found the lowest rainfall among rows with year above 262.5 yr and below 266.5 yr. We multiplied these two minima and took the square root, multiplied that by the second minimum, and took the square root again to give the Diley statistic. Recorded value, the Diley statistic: 100.7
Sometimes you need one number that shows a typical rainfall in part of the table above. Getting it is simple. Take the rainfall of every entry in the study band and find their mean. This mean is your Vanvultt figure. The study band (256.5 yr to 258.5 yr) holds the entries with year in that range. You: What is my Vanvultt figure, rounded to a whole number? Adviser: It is 104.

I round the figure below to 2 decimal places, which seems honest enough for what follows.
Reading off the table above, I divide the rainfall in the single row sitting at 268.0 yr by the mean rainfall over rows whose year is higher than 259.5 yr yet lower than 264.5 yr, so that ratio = 1.17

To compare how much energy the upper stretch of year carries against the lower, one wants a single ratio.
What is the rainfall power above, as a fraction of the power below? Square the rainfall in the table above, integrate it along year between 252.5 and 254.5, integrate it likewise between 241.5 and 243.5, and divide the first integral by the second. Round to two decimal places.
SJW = 0.86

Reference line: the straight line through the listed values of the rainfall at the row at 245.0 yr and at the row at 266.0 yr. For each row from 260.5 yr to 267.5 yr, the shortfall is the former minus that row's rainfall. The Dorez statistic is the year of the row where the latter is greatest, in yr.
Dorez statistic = 262.0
